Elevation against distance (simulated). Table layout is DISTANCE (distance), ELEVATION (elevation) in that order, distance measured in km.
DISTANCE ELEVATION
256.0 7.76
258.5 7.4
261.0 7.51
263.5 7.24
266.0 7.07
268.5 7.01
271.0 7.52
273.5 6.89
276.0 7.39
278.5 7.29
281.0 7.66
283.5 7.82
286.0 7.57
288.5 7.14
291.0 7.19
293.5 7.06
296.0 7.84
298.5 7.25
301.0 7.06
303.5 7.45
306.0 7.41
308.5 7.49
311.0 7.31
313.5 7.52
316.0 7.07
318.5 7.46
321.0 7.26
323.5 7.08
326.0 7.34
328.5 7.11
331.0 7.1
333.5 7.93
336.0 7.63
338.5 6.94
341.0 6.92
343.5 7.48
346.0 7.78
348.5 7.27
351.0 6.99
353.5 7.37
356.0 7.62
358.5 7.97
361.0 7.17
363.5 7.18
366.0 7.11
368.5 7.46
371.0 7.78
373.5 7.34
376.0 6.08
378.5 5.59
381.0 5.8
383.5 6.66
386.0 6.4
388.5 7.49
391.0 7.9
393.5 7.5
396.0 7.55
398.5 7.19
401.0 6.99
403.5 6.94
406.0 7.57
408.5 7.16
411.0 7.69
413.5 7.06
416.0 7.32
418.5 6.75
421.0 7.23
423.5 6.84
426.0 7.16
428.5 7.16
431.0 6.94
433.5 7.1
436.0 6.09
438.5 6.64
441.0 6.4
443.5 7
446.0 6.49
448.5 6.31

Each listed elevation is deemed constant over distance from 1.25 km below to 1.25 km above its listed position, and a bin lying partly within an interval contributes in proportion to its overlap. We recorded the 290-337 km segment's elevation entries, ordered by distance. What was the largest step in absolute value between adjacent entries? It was 0.83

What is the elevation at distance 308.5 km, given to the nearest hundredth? 7.49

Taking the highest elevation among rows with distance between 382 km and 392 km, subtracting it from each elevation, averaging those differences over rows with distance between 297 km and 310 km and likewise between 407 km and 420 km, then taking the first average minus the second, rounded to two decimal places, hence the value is 0.14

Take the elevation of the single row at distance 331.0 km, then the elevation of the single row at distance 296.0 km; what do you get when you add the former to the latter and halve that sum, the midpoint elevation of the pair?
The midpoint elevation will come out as 7.47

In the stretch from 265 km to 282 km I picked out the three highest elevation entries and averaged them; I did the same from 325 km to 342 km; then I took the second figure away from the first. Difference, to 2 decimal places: -0.11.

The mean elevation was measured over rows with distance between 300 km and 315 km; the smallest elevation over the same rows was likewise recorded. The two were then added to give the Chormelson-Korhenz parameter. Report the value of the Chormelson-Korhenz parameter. 14.4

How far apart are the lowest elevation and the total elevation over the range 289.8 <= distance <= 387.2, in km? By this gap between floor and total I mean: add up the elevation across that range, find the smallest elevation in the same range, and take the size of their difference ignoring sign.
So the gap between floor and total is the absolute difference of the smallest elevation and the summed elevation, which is 275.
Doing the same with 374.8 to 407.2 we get 84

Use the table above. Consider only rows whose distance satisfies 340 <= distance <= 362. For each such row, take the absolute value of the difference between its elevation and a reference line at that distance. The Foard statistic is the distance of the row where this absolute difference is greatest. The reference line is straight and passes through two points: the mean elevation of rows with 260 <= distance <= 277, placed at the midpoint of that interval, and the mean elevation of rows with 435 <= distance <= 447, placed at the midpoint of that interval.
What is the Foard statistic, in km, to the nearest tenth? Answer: 358.5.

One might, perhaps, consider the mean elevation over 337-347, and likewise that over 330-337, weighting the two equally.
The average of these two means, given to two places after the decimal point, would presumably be 7.42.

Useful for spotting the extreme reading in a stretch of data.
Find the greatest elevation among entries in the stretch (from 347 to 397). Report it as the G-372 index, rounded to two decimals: 7.97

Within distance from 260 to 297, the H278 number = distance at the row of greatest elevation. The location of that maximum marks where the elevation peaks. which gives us 296.0 km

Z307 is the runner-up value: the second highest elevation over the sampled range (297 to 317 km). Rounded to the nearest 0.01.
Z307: 7.49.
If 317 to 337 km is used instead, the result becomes 7.63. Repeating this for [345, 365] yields 7.78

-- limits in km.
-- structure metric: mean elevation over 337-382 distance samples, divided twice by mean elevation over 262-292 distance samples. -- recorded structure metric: 0.133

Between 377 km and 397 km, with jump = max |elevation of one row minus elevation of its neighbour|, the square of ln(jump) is 0.01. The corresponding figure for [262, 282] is 0.21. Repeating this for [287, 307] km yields 0.06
